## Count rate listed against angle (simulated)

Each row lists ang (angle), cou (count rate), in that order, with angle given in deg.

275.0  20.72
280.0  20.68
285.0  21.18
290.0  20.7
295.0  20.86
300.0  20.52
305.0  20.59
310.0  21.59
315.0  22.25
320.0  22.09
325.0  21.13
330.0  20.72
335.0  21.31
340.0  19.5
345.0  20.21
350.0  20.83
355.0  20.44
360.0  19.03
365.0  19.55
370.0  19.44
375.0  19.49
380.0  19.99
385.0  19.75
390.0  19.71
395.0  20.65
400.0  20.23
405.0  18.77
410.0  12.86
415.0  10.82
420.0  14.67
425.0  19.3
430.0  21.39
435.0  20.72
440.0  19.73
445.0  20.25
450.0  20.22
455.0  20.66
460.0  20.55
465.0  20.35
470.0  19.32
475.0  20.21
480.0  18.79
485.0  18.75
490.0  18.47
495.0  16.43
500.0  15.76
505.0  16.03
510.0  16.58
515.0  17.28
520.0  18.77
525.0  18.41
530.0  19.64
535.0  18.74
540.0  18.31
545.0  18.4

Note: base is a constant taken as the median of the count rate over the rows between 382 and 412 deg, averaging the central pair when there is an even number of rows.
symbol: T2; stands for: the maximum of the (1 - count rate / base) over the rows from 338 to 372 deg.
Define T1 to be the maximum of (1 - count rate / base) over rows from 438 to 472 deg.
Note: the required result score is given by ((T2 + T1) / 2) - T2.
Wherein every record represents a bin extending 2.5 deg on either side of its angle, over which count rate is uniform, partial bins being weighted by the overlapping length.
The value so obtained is -0.01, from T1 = 0.02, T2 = 0.04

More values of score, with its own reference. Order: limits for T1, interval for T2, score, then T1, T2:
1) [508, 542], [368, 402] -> 0.07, 0.16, 0.01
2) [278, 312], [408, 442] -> -0.25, -0.04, 0.45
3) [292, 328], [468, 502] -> -0.12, -0.04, 0.20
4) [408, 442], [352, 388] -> 0.21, 0.45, 0.04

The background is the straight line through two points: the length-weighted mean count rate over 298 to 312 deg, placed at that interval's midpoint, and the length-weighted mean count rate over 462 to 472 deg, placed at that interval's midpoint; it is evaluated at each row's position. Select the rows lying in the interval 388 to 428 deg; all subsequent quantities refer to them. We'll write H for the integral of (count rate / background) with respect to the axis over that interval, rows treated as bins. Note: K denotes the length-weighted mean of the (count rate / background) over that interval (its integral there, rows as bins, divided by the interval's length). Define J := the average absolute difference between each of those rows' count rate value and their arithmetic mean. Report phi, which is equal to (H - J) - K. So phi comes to 29.7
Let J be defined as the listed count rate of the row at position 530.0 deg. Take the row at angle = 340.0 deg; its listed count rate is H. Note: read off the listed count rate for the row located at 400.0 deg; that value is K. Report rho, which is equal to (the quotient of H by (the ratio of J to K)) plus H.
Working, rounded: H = 19.5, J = 19.64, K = 20.23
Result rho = 40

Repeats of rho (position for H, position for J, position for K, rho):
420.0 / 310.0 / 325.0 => 29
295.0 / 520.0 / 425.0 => 42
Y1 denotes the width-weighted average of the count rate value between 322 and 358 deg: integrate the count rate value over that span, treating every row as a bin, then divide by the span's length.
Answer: 20.6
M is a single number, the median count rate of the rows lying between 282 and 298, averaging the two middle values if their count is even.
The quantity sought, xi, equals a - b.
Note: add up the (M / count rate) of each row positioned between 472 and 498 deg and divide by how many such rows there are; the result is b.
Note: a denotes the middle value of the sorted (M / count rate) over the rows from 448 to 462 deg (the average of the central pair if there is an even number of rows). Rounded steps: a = 1.015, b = 1.13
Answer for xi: -0.12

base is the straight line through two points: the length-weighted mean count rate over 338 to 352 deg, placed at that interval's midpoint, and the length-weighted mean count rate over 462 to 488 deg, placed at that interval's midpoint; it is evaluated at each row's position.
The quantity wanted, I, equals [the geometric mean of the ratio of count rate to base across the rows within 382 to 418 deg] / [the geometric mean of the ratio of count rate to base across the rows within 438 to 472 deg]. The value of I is 0.84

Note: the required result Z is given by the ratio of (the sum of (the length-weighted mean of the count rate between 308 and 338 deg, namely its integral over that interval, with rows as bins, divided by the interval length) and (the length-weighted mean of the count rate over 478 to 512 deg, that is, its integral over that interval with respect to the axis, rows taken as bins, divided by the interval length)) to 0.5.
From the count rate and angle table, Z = 77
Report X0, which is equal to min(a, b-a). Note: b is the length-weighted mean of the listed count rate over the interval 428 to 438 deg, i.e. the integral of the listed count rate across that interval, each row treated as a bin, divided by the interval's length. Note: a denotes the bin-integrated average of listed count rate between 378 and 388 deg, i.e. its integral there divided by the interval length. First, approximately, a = 19.9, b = 21.0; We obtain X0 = 1.1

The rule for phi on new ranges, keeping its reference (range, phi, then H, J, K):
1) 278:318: 38.8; 40.3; 0.5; 1.01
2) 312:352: 38.9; 40.6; 0.7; 1.01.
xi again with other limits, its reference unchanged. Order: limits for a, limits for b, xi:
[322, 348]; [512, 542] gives -0.12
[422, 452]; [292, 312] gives 0.03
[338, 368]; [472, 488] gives -0.04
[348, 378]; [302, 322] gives 0.10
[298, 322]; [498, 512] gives -0.33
